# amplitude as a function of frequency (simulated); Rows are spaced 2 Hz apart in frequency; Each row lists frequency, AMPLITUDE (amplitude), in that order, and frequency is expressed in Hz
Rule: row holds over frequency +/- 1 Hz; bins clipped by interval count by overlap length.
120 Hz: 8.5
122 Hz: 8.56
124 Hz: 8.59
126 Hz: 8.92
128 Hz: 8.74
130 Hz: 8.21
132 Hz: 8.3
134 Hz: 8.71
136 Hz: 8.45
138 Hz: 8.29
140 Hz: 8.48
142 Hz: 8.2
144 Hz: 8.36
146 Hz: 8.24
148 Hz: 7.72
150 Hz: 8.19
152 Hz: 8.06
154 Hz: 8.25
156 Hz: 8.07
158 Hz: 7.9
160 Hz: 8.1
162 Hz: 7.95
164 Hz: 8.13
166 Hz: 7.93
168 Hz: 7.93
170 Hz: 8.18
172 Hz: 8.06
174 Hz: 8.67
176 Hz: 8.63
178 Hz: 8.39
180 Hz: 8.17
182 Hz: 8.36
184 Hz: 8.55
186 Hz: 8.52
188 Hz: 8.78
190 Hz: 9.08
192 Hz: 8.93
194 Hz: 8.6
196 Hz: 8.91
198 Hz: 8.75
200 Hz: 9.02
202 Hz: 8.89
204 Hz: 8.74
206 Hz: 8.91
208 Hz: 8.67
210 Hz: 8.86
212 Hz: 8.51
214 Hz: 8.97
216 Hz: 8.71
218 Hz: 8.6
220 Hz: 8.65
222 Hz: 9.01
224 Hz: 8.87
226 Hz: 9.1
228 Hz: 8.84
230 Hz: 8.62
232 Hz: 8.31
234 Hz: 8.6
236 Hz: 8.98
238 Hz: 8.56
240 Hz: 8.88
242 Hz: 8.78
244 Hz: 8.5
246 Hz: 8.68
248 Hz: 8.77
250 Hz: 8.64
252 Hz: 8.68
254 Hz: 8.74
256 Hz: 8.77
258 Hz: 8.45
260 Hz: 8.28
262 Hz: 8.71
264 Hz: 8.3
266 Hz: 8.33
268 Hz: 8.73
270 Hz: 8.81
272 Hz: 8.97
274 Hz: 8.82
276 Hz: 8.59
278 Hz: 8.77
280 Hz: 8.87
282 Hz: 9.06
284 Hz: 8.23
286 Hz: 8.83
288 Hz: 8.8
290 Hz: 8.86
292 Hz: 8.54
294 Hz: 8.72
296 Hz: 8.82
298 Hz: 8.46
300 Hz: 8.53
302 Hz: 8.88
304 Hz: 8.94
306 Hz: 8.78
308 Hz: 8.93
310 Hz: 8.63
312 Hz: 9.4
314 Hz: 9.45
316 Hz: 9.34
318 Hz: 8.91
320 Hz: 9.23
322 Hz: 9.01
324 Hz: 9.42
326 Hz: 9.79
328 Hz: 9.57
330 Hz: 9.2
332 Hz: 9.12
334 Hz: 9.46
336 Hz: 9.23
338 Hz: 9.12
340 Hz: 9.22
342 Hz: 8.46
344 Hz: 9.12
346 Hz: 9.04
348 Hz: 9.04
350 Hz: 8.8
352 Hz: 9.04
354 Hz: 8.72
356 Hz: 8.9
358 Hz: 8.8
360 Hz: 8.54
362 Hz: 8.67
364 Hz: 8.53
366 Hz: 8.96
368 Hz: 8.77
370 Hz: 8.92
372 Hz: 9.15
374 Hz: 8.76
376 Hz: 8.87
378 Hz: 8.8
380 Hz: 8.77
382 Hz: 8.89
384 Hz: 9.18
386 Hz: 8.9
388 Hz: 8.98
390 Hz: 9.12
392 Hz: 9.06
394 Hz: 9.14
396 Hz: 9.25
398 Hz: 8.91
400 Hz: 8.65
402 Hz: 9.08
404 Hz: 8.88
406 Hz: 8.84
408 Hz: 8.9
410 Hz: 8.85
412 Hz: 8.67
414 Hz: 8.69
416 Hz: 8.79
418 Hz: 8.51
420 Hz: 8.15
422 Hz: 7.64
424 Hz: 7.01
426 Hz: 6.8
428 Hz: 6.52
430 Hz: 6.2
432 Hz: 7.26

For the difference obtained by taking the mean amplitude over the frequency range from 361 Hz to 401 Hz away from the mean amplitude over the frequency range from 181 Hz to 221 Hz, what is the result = -0.16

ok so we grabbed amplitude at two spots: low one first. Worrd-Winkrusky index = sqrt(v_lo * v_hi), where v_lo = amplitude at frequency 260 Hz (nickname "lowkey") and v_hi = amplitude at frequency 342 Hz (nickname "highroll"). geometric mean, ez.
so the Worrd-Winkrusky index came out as 8.37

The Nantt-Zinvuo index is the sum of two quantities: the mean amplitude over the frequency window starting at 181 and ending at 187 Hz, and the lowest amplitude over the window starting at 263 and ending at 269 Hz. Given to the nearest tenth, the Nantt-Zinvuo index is 16.8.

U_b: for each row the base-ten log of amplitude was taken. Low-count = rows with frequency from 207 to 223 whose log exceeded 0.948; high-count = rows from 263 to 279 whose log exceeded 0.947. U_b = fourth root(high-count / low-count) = 0.8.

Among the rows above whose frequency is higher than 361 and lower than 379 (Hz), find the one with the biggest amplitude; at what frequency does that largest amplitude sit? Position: 372 Hz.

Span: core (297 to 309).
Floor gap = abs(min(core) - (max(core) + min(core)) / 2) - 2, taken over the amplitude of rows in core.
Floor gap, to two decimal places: -1.76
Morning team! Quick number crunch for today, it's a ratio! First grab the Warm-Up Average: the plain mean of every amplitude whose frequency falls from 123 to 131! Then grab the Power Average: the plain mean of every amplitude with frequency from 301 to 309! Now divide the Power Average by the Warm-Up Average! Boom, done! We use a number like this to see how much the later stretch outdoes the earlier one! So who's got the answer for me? 1.03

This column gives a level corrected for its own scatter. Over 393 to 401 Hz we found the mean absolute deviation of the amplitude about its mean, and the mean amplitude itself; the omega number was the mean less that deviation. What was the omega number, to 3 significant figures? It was 8.78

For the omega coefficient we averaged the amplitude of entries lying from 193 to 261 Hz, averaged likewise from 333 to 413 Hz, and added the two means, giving 17.7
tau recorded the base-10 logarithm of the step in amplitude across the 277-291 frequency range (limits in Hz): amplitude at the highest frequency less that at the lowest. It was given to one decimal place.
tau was -1.0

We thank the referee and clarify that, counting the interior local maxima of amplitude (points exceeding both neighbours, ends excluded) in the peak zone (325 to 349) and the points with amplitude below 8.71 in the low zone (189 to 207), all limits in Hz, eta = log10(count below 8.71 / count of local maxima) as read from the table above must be -0.5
